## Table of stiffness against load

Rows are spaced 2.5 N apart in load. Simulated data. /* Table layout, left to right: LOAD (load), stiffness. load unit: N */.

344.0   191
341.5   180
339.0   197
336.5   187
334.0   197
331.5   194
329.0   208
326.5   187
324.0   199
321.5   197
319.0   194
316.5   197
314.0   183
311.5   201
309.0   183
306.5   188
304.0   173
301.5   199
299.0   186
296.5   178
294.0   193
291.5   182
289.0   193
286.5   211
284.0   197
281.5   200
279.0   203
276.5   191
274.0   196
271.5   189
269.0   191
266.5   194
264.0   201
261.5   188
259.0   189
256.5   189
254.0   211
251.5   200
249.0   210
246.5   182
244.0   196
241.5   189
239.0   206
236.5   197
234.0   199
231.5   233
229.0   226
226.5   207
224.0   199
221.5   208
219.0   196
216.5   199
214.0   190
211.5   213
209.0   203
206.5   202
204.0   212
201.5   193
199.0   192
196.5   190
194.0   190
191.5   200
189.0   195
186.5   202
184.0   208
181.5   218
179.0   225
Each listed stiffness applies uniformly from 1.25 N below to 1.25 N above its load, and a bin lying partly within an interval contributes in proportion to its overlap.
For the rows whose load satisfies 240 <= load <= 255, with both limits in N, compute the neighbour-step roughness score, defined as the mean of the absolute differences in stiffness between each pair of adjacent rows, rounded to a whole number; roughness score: 14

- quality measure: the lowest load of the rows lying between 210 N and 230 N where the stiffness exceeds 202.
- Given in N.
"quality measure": 211.5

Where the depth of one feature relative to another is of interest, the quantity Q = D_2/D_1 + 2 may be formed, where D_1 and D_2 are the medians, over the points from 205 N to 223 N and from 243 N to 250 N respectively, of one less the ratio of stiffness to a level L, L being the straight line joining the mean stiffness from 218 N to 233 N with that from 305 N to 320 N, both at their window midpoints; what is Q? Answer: 2.8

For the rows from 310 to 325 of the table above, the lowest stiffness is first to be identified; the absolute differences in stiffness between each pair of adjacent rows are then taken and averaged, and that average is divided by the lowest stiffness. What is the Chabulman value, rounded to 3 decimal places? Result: 0.044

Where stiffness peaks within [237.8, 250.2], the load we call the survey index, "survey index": 249.0 N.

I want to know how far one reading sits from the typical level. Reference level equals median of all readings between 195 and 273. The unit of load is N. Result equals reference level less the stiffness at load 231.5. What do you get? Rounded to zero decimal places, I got -34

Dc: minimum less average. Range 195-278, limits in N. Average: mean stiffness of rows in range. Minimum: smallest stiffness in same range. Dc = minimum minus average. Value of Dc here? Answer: -17.4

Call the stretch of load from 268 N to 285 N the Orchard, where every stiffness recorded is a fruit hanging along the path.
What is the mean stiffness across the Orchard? 195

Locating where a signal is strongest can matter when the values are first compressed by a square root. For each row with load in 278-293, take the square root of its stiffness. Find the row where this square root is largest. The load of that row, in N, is 286.5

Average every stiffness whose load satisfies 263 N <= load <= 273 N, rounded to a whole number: 194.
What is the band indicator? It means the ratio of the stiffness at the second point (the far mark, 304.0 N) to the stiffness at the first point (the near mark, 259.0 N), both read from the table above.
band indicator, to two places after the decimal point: 0.92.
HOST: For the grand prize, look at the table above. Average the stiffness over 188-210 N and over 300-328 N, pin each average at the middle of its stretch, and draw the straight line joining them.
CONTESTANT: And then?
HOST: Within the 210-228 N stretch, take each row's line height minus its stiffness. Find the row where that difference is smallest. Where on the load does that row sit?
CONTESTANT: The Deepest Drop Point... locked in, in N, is 211.5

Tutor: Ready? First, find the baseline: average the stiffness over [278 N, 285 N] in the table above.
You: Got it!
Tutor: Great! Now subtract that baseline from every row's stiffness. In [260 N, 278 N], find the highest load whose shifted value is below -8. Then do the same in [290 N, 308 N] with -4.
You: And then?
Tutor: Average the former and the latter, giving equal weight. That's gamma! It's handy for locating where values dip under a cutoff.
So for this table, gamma 291.5 N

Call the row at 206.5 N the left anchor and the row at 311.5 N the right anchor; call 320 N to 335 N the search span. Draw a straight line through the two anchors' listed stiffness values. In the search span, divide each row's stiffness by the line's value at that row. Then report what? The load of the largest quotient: 329.0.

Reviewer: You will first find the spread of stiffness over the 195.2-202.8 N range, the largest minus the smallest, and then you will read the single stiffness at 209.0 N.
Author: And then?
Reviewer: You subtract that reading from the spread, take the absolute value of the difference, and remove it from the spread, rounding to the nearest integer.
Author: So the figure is -197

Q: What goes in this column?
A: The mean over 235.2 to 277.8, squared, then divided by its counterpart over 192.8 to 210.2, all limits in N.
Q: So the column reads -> 193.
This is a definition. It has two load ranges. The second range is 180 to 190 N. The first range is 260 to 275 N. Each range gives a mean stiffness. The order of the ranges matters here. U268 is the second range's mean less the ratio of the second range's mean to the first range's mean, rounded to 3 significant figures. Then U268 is 205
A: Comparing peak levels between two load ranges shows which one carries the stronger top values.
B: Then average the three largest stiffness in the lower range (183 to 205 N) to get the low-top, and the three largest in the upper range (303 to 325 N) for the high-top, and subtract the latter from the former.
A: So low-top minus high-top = 8.3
